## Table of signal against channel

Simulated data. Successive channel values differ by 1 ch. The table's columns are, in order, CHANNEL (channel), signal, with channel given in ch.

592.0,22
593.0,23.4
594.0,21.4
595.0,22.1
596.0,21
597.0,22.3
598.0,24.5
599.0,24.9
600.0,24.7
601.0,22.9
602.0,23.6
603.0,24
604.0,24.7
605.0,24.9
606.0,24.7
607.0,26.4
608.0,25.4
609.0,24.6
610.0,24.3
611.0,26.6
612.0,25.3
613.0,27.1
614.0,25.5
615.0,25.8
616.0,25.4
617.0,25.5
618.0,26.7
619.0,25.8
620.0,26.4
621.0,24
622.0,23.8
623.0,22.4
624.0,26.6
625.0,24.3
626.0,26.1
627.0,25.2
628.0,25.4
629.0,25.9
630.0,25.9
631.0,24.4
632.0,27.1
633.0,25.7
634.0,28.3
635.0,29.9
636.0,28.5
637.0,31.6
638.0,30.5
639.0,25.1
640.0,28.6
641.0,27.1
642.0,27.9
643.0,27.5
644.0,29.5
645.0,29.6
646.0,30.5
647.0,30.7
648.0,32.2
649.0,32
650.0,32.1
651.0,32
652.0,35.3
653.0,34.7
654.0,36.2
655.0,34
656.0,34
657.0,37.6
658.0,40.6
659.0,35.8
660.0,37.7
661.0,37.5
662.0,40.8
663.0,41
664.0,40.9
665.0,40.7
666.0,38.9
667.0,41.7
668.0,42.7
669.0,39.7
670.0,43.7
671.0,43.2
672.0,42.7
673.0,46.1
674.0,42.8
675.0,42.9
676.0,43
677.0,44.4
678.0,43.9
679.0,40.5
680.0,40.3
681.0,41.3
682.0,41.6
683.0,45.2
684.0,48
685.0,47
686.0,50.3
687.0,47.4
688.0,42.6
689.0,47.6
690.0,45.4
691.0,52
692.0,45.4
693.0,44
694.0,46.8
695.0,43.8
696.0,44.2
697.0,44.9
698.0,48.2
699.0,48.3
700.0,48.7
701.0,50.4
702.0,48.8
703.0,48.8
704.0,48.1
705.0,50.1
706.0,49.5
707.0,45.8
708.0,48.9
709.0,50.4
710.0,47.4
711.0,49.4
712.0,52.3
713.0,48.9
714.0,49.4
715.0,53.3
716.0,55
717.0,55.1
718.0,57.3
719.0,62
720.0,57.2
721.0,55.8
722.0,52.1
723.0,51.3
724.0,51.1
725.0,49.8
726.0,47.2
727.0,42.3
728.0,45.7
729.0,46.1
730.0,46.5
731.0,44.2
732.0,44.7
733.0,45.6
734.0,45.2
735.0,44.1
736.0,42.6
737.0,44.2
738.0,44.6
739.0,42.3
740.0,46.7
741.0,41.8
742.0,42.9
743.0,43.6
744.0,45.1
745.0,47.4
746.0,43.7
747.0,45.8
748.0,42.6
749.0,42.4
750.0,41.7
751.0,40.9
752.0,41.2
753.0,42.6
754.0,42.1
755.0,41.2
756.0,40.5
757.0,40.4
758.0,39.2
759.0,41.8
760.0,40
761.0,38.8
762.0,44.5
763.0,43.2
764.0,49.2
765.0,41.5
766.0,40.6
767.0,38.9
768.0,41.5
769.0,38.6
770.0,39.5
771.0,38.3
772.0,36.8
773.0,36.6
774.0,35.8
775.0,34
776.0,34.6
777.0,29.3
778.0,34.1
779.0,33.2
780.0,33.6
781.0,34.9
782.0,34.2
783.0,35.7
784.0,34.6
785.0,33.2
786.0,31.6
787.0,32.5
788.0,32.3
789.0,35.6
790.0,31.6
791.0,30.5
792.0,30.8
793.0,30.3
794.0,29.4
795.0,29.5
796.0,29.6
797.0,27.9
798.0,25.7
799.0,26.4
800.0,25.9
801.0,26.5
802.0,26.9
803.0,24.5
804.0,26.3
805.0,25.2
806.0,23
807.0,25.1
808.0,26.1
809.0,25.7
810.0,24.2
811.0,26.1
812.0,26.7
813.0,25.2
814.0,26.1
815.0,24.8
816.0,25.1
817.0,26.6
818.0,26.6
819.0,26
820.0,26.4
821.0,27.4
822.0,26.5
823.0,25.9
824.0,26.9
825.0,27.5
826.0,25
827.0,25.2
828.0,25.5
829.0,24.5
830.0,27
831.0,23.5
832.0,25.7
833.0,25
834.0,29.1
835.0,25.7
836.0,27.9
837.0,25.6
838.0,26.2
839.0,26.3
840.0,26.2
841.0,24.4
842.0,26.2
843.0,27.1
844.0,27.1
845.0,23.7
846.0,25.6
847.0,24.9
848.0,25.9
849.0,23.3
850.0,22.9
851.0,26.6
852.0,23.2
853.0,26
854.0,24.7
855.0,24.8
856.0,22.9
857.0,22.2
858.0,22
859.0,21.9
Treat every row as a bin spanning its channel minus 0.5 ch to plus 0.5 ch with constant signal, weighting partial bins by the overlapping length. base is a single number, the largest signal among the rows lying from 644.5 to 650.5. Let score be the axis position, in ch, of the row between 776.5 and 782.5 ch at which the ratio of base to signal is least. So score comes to 781.0 ch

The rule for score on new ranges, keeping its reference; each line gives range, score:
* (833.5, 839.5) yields 834.0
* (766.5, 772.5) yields 768.0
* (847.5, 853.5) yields 851.0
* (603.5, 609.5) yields 607.0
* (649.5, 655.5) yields 654.0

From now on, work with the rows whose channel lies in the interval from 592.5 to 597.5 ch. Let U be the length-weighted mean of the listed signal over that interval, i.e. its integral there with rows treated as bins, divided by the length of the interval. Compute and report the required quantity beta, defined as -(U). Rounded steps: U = 22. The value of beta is -22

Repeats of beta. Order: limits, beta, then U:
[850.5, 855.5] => -25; 25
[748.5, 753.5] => -42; 42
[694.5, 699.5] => -46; 46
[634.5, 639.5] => -29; 29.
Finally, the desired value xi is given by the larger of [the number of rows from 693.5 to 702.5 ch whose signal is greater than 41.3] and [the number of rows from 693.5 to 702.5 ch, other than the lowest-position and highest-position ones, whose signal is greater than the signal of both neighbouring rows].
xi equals 9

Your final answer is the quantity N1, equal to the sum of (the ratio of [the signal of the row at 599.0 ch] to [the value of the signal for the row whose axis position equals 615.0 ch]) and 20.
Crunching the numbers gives 21.0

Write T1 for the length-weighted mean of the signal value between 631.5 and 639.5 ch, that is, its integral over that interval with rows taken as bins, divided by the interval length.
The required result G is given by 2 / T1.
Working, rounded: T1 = 28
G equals 0.071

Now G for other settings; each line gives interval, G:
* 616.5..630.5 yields 0.079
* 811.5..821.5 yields 0.077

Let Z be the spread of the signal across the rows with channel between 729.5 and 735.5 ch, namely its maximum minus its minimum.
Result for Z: 2.4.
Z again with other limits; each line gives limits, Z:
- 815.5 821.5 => 2.3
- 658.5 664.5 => 5.2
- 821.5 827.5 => 2.5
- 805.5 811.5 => 3.1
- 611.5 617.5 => 1.8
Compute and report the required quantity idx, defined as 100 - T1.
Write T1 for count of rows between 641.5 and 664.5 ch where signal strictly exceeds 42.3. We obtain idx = 100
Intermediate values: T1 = 0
